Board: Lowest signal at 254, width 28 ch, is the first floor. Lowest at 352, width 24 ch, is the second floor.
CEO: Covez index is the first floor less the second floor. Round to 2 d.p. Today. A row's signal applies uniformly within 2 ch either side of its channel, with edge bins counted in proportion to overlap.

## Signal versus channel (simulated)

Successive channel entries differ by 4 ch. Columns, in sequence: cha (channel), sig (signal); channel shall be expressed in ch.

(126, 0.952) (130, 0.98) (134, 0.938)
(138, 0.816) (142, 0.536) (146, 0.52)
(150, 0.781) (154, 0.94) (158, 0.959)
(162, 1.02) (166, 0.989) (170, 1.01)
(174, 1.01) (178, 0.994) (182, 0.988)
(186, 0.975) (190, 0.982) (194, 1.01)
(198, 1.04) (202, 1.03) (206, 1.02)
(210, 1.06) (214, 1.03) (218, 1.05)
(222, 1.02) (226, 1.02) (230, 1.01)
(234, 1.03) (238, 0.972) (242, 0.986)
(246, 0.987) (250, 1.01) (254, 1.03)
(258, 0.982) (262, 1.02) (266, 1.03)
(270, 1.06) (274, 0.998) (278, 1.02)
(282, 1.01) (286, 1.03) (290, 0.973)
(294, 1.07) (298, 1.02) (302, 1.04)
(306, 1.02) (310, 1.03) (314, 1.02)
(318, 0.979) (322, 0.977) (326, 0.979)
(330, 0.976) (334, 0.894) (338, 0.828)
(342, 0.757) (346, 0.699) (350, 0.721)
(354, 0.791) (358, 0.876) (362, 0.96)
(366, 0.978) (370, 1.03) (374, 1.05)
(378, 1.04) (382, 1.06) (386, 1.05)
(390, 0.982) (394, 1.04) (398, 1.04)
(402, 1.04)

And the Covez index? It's 0.28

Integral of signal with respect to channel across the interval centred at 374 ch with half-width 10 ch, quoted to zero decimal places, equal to 21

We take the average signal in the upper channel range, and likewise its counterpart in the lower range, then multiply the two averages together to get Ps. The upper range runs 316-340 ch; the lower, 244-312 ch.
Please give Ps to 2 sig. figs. 0.96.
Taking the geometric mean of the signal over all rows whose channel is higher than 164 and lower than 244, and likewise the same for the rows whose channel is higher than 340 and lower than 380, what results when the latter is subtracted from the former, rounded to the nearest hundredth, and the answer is 0.13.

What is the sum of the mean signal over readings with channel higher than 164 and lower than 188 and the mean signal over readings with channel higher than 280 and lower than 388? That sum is 1.95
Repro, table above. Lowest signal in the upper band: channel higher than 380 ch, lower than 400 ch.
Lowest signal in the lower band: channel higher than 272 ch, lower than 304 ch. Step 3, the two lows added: 2.0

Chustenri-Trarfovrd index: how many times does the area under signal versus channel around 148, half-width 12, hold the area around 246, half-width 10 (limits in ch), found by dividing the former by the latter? 0.9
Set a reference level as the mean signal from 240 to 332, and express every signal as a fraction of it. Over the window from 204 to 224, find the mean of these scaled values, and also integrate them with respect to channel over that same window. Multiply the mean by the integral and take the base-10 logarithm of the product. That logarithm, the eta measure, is 1.32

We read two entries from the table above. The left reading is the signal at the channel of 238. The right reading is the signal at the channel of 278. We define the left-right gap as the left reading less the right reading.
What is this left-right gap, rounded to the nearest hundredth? -0.05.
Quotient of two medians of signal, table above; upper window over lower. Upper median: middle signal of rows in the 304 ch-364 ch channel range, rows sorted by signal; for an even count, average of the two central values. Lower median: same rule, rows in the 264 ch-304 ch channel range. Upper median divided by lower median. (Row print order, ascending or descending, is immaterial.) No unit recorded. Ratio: 0.937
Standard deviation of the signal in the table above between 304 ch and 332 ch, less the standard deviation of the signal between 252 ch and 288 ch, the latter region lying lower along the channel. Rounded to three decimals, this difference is 0.002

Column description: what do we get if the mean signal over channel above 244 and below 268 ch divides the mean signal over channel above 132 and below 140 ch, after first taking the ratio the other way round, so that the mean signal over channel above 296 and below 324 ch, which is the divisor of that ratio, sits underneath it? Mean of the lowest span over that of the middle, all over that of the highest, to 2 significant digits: 0.86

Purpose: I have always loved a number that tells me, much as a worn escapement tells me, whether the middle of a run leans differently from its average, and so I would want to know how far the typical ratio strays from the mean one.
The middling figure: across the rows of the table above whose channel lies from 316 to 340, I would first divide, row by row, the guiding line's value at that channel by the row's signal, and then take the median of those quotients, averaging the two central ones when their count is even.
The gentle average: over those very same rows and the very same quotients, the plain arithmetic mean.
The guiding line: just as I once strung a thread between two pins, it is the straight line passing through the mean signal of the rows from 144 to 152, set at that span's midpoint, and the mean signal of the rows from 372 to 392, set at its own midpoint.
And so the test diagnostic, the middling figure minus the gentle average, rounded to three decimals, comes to -0.045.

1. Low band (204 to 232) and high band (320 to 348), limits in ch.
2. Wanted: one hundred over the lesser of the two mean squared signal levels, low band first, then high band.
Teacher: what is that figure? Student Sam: 129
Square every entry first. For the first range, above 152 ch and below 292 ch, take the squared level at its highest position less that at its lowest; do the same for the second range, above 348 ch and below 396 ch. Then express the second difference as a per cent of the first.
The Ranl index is 890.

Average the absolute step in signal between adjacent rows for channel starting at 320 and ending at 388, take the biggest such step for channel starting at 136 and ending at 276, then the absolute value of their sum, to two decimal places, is 0.32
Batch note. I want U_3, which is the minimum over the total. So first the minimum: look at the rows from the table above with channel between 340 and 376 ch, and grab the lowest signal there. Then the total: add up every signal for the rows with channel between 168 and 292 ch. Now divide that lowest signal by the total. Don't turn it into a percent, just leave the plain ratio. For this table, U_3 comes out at 0.022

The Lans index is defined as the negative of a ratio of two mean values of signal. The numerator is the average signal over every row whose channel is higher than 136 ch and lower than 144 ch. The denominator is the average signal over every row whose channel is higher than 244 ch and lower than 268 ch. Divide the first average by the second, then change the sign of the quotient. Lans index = -0.67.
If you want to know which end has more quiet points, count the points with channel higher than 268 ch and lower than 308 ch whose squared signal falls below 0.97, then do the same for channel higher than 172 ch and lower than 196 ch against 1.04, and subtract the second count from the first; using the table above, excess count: -5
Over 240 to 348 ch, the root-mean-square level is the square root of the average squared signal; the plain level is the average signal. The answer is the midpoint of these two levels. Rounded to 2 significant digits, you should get 0.98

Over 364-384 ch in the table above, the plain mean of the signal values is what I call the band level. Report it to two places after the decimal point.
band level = 1.03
